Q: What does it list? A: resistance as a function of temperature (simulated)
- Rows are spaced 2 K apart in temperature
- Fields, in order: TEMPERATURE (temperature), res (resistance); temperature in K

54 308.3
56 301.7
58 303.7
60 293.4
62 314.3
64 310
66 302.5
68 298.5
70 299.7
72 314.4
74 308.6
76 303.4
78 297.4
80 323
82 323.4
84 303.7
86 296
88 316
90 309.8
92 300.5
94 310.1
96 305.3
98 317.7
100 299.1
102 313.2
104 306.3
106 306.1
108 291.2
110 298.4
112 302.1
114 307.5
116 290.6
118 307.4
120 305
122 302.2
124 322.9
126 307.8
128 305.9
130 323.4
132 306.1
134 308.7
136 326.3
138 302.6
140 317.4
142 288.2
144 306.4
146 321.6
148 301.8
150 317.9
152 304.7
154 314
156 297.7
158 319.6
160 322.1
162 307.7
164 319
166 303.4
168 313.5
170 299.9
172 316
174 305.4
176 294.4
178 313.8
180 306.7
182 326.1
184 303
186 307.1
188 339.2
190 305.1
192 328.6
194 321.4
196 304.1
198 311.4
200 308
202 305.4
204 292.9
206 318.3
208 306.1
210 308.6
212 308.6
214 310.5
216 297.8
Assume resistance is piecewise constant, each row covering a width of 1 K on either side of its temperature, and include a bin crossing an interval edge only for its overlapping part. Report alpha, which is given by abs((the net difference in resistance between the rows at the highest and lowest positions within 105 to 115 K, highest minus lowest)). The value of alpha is 1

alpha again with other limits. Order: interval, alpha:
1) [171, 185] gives 13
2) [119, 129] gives 1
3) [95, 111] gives 7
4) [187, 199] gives 28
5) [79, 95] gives 13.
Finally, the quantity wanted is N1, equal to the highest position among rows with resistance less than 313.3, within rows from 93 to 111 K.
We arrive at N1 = 110 K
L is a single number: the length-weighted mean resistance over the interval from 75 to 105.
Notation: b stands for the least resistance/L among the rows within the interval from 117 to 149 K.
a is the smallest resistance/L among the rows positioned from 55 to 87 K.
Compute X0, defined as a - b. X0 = 0.017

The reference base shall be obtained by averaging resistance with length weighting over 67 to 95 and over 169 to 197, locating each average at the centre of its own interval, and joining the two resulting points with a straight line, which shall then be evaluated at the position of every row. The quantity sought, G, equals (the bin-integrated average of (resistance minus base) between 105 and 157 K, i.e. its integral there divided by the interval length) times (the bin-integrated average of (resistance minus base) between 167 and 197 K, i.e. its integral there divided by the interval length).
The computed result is -0.4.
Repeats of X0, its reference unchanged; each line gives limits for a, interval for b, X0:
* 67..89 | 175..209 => 0.010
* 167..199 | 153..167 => -0.011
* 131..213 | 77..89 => -0.025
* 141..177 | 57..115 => -0.010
